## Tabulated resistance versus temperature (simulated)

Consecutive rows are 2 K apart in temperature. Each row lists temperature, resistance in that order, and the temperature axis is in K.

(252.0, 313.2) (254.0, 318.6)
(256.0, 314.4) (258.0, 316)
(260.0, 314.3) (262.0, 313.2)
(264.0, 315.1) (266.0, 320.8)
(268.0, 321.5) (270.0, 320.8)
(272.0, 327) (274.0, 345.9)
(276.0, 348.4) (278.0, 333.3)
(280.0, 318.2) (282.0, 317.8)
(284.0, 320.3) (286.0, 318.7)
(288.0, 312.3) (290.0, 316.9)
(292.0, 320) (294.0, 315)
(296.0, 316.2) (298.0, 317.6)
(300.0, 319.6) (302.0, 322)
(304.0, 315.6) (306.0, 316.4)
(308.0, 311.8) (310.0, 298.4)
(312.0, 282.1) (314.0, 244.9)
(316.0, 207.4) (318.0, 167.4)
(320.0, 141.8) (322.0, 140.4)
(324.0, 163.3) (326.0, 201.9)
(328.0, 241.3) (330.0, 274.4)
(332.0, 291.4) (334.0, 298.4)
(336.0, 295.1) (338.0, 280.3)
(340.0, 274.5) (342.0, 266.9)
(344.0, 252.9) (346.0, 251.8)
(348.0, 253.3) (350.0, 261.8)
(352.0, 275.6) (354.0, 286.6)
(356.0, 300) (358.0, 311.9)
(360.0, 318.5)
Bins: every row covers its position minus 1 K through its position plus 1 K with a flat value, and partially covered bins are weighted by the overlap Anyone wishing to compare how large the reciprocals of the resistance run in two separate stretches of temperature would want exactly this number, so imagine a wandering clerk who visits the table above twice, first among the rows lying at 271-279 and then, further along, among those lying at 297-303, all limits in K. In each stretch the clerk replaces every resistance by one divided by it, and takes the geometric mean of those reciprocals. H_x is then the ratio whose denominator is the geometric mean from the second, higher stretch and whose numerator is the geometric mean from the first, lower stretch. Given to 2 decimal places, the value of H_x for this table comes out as 0.94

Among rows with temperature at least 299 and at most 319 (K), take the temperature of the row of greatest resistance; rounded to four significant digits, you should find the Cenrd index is 302.0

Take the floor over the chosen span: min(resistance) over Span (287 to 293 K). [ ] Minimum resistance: 312.3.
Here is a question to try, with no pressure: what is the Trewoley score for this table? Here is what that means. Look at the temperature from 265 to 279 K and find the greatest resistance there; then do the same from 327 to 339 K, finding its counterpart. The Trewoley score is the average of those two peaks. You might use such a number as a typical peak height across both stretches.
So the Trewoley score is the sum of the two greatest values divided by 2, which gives 323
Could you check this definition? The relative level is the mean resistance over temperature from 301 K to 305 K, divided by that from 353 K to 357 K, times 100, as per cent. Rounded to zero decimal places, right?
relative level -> 109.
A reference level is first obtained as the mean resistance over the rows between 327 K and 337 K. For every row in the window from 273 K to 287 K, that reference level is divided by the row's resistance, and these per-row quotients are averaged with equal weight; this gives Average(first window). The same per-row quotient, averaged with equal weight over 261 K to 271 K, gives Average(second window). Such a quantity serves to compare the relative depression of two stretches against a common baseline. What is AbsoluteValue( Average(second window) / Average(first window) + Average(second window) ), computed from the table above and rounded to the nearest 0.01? 1.91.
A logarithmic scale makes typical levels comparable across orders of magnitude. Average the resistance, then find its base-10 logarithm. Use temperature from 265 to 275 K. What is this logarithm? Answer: 2.515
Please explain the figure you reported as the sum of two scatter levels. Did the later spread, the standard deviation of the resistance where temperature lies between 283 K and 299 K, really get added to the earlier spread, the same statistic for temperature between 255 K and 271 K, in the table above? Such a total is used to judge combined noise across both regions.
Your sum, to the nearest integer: 6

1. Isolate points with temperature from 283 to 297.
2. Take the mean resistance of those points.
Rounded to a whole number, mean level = 317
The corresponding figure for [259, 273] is 319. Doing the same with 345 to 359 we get 277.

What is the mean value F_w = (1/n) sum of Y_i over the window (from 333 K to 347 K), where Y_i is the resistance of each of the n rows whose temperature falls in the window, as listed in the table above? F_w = 274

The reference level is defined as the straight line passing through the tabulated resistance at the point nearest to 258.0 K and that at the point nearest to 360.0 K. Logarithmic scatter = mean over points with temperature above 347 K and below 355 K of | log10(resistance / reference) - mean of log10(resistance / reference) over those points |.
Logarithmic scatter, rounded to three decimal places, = 0.019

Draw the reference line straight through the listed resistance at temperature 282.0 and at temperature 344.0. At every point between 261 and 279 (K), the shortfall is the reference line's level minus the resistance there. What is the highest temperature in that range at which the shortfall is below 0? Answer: 278.0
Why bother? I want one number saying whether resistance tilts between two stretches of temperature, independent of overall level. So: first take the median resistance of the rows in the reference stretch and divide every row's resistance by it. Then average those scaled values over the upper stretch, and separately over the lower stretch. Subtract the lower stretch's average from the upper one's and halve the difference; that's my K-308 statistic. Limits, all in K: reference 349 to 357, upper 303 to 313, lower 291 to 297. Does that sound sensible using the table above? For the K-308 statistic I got -0.022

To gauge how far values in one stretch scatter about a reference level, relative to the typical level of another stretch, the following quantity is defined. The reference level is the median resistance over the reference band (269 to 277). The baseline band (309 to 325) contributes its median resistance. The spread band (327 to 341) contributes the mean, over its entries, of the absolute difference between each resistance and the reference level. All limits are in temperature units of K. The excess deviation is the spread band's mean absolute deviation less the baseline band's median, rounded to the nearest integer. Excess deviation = -130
